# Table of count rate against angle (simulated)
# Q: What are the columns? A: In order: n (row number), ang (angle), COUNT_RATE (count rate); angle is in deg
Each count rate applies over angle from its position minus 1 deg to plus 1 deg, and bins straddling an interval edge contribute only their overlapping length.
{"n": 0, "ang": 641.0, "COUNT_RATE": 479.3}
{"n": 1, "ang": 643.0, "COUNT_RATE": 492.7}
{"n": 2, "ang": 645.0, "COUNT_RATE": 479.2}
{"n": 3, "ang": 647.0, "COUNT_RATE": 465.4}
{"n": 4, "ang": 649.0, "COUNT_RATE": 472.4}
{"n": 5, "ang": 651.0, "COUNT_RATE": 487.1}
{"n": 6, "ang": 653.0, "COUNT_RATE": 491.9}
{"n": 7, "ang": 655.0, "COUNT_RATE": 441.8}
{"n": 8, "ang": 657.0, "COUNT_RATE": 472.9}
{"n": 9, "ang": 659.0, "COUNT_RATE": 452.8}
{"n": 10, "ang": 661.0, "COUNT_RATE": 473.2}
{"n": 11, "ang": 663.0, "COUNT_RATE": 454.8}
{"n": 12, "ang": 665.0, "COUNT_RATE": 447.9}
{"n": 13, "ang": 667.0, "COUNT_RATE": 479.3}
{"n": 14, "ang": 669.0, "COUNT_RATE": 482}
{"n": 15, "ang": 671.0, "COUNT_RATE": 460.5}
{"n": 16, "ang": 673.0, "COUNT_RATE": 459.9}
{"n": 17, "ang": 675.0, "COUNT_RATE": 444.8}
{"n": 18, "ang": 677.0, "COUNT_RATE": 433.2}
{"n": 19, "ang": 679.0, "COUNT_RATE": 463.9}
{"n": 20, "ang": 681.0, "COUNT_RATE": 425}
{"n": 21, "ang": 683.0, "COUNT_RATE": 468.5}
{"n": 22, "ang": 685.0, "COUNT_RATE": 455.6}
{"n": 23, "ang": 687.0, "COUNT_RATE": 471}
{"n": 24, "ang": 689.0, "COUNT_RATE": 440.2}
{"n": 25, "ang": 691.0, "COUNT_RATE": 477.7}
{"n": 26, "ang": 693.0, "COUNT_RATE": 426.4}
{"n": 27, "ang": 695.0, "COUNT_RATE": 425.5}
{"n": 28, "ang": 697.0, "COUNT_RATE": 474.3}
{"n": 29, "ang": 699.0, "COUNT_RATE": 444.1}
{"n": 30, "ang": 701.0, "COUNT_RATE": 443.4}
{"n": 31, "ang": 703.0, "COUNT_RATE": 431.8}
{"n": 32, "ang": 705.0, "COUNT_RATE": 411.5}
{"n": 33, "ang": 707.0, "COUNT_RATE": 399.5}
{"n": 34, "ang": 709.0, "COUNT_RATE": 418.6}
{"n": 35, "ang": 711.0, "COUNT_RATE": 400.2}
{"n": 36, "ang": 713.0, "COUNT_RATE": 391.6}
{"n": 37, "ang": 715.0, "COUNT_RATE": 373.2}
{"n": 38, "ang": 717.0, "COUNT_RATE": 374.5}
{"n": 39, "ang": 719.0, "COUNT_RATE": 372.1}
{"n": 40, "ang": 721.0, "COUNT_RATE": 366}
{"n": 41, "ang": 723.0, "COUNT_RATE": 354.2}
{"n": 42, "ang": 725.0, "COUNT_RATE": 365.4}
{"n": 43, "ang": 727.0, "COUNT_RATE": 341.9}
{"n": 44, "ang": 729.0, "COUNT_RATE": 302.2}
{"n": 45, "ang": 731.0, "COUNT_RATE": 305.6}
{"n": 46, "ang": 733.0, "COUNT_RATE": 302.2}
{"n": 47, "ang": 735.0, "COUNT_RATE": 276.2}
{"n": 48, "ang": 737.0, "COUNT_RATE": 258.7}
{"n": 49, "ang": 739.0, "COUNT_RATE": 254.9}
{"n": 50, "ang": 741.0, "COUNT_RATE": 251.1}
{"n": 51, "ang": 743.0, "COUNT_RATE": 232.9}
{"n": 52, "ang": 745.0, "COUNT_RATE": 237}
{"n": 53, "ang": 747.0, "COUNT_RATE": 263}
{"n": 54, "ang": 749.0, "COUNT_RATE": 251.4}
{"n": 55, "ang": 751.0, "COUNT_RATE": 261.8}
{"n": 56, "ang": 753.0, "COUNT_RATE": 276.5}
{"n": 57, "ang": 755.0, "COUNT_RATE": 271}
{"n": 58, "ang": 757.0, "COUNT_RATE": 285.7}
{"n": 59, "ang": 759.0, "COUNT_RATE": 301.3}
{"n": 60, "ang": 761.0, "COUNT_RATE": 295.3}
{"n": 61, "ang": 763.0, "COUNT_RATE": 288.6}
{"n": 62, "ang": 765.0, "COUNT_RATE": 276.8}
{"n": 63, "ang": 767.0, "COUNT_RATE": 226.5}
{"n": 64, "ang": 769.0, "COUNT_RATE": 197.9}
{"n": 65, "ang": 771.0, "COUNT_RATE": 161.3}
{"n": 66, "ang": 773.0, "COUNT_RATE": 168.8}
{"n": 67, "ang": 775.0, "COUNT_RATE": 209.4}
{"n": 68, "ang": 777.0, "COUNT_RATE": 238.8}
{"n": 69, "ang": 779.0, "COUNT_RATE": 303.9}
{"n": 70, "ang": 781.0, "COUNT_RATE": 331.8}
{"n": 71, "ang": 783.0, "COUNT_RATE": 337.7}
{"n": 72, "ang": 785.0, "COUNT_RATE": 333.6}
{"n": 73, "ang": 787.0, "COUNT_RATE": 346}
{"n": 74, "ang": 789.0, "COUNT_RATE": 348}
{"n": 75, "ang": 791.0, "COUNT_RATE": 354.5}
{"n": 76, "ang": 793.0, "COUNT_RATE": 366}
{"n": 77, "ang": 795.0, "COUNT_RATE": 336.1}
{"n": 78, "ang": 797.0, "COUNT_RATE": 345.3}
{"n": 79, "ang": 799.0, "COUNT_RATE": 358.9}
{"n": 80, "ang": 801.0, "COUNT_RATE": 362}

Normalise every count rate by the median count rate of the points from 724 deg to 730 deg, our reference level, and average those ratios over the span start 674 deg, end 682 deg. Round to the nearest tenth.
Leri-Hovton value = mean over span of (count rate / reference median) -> 1.3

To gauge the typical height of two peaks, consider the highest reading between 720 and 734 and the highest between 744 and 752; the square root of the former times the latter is 310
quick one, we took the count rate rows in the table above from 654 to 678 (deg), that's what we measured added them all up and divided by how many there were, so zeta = 459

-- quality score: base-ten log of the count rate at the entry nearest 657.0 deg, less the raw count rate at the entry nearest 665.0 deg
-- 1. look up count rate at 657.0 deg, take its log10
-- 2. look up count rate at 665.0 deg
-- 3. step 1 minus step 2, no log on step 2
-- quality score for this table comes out -445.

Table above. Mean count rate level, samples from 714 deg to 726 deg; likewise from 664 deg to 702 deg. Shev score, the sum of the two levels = 821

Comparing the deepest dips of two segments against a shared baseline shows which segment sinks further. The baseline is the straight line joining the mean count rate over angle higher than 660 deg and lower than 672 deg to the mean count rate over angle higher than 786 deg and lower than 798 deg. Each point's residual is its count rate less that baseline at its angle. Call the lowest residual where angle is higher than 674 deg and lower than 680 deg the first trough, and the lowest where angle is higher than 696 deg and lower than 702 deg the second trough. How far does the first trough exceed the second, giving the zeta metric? -31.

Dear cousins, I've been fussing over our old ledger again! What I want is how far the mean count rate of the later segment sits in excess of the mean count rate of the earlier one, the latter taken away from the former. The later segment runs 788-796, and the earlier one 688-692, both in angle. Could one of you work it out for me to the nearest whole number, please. -108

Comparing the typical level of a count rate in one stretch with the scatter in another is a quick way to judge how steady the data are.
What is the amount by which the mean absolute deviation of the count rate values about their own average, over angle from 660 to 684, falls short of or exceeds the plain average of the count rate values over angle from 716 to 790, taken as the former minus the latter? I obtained -272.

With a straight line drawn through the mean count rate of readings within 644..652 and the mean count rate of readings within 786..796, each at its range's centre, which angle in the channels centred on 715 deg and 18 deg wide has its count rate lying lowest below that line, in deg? 723.0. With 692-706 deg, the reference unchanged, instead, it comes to 705.0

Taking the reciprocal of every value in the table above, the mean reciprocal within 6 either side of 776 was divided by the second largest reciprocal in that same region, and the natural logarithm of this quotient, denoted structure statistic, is -0.26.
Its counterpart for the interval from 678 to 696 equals -0.05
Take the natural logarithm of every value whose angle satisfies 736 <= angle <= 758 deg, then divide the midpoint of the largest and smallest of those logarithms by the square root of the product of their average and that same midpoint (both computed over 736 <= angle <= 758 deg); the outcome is 1.000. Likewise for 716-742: 0.998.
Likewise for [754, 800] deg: 0.986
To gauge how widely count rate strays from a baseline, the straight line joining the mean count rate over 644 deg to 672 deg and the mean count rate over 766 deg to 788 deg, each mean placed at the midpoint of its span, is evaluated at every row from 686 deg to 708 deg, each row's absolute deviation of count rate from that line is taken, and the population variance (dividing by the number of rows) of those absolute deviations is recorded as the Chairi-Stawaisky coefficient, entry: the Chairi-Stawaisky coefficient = 358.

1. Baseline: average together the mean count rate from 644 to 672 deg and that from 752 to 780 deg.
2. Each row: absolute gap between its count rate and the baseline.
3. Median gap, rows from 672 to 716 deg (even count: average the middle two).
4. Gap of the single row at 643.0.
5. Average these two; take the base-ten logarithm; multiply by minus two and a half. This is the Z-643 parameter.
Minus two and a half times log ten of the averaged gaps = -5.06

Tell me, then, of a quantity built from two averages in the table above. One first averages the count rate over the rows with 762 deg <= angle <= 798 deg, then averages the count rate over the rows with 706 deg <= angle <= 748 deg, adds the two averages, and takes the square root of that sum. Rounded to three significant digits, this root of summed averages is 24.8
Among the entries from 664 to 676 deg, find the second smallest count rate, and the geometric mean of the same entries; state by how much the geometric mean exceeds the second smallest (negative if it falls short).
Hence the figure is 14.3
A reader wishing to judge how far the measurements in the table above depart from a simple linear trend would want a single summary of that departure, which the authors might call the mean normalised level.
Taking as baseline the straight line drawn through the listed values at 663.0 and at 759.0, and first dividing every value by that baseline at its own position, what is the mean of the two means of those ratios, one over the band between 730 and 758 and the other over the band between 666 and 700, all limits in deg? 0.95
